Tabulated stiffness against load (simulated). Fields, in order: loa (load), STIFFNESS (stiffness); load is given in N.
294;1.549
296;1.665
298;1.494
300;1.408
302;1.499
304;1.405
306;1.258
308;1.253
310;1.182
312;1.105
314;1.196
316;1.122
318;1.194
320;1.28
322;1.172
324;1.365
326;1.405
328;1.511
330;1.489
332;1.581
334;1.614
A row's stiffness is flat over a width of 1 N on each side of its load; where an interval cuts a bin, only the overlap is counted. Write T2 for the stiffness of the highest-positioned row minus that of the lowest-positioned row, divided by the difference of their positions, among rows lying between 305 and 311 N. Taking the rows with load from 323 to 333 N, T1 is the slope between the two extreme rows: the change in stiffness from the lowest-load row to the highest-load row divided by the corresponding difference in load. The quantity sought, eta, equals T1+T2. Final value 0.008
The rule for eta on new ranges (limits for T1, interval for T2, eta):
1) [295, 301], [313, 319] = -0.065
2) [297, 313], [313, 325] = -0.011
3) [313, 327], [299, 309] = -0.002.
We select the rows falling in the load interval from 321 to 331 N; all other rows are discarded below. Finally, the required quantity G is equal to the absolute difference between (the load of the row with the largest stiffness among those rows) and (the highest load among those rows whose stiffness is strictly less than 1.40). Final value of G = 4 N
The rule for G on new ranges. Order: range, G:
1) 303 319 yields 14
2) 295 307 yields 10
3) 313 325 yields 0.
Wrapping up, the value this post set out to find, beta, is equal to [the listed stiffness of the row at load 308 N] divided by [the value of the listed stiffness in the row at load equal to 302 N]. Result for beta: 0.84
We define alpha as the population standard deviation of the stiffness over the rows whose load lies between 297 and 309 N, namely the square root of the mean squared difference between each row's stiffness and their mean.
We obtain 0.099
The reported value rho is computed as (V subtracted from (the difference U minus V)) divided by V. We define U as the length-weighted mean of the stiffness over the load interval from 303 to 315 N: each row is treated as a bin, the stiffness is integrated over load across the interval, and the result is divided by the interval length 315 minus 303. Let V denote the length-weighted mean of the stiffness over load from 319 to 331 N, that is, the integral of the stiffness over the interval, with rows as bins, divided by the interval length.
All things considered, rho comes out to -1.10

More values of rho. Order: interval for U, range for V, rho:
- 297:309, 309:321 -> -0.83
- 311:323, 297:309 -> -1.15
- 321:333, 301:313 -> -0.89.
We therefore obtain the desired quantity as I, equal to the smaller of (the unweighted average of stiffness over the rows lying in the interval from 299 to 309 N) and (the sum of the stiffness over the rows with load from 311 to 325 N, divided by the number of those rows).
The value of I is 1.20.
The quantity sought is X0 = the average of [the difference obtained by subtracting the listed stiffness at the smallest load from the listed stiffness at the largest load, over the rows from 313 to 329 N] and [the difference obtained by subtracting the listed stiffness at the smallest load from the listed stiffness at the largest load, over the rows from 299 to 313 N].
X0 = 0.01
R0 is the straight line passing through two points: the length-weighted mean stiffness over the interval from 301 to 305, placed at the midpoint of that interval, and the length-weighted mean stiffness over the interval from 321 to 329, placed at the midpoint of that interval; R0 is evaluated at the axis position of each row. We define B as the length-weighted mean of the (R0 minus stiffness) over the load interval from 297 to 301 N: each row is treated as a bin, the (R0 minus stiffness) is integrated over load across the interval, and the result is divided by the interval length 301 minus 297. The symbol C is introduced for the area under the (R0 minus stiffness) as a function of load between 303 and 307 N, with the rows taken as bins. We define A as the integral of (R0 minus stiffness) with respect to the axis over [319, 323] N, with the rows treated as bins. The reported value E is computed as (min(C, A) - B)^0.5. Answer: 0.66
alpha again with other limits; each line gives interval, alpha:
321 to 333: 0.131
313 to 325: 0.079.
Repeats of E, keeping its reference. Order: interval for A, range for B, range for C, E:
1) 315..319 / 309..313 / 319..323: 0.58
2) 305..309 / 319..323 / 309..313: 0.75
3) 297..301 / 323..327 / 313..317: 0.30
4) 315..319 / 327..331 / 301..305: 0.39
